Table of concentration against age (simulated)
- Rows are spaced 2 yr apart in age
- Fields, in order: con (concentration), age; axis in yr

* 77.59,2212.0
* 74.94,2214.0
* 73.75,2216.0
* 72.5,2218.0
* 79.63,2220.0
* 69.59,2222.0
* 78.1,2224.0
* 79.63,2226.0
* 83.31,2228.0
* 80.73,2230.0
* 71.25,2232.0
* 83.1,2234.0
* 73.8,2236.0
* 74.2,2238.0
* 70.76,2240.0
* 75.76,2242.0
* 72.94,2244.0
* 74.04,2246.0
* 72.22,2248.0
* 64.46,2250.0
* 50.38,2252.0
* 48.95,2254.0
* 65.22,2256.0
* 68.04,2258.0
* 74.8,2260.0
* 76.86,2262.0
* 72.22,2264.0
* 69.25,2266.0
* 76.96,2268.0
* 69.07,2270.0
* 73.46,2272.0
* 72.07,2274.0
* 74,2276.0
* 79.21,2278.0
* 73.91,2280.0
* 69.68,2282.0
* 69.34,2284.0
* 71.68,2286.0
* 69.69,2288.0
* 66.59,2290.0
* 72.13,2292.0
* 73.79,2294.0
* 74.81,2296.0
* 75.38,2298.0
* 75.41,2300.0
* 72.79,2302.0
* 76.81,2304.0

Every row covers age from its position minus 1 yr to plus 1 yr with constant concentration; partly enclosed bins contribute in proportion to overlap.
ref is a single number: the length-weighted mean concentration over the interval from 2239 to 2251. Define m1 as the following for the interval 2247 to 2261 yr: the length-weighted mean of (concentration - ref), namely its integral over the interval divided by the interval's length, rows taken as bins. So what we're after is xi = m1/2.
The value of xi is -4.1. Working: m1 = -8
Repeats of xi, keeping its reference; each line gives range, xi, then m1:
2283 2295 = -0.6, -1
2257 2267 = 0.3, 1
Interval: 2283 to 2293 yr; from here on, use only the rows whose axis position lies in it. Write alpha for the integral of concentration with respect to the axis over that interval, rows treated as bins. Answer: 699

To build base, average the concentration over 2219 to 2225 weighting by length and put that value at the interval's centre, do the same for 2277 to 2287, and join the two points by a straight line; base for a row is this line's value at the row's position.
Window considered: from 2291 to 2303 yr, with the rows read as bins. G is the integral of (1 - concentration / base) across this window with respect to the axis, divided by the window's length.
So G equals -0.03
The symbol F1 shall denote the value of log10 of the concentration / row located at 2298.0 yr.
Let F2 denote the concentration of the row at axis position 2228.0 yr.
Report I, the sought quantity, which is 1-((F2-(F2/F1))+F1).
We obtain -40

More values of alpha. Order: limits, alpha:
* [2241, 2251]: 719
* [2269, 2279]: 736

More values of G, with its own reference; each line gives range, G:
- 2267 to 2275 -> 0.01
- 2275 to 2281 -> -0.04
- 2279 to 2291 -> 0.03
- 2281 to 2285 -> 0.04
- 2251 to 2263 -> 0.13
